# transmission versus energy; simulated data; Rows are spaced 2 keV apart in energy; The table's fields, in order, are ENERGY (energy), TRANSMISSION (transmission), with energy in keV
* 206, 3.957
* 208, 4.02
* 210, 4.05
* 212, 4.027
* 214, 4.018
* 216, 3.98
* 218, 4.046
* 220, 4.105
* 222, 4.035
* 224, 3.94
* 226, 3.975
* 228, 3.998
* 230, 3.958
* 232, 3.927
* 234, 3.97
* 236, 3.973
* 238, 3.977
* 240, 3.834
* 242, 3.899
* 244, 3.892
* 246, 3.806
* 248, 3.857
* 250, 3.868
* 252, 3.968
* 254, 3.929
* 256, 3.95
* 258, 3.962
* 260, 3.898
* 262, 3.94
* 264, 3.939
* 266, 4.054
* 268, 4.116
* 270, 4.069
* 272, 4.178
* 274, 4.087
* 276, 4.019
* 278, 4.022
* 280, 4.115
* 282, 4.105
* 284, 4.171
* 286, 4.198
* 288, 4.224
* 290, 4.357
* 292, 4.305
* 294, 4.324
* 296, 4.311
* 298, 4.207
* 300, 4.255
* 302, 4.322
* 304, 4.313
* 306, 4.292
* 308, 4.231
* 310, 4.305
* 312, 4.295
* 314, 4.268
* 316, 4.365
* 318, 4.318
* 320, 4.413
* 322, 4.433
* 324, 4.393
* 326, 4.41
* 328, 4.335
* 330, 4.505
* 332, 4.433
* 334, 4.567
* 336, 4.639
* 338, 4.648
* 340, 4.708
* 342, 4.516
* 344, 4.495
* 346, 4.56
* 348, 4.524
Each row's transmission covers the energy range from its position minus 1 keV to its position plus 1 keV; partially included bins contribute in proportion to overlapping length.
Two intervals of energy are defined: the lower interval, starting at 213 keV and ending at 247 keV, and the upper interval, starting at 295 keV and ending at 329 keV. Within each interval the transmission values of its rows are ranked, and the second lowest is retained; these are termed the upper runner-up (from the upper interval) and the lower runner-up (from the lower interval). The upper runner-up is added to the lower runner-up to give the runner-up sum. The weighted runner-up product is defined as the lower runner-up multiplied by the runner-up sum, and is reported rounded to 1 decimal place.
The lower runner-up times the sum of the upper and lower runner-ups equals 30.9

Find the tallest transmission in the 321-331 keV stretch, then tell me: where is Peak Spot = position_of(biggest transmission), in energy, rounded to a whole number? 330 keV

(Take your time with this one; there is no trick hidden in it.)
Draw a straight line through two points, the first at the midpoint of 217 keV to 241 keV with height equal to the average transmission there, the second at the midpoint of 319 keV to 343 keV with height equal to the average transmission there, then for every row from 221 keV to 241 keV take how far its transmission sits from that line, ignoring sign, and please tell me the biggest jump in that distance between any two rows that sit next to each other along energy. 0.153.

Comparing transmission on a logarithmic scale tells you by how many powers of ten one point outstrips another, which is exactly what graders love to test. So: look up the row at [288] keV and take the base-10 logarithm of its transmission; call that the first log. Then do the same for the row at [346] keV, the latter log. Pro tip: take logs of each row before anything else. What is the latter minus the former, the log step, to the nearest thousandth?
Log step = 0.033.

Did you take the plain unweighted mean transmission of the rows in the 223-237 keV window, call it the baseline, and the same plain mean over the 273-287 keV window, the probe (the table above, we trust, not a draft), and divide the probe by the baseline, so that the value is 1.04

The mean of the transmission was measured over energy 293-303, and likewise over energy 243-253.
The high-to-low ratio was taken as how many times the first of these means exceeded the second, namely 1.10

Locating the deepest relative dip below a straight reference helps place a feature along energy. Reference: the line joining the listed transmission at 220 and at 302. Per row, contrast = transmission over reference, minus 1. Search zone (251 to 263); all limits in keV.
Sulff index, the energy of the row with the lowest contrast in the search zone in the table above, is 260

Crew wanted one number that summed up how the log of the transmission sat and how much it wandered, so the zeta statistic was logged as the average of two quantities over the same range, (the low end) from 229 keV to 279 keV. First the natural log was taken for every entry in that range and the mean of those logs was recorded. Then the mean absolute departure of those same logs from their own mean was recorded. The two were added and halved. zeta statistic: 0.70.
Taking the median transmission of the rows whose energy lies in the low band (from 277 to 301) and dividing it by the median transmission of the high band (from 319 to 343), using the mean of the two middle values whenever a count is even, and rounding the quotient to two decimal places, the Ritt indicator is 0.94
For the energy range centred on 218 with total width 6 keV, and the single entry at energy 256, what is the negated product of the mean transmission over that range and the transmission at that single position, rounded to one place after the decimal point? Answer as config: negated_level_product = -16.0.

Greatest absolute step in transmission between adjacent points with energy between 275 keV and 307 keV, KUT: 0.13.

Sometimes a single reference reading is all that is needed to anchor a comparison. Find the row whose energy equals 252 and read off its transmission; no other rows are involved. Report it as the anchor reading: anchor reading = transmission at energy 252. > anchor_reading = 3.968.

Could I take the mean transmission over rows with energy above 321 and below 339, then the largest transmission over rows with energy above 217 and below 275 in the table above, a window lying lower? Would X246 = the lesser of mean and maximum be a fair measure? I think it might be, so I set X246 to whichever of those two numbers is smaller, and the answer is 4.18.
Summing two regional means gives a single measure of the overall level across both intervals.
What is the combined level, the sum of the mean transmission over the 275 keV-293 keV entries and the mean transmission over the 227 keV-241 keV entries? 8.12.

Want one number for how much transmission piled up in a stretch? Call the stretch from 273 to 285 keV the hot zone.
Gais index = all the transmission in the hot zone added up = 24.5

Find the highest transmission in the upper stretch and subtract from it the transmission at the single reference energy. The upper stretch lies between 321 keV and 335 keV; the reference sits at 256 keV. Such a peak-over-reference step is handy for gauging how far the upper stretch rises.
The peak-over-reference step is 0.62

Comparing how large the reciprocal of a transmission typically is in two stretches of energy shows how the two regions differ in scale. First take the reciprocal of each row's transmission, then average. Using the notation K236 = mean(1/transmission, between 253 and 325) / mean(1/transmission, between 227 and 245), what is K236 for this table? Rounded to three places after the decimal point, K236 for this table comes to 0.942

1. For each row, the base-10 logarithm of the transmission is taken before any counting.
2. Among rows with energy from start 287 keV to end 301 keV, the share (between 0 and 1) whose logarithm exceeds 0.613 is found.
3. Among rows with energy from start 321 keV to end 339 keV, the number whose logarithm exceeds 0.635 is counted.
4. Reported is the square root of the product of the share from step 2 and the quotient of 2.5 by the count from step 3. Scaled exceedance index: 0.5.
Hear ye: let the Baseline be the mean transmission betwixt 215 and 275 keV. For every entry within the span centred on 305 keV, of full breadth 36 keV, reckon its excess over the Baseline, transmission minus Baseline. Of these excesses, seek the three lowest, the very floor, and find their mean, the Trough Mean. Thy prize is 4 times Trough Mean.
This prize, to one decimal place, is 1.0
